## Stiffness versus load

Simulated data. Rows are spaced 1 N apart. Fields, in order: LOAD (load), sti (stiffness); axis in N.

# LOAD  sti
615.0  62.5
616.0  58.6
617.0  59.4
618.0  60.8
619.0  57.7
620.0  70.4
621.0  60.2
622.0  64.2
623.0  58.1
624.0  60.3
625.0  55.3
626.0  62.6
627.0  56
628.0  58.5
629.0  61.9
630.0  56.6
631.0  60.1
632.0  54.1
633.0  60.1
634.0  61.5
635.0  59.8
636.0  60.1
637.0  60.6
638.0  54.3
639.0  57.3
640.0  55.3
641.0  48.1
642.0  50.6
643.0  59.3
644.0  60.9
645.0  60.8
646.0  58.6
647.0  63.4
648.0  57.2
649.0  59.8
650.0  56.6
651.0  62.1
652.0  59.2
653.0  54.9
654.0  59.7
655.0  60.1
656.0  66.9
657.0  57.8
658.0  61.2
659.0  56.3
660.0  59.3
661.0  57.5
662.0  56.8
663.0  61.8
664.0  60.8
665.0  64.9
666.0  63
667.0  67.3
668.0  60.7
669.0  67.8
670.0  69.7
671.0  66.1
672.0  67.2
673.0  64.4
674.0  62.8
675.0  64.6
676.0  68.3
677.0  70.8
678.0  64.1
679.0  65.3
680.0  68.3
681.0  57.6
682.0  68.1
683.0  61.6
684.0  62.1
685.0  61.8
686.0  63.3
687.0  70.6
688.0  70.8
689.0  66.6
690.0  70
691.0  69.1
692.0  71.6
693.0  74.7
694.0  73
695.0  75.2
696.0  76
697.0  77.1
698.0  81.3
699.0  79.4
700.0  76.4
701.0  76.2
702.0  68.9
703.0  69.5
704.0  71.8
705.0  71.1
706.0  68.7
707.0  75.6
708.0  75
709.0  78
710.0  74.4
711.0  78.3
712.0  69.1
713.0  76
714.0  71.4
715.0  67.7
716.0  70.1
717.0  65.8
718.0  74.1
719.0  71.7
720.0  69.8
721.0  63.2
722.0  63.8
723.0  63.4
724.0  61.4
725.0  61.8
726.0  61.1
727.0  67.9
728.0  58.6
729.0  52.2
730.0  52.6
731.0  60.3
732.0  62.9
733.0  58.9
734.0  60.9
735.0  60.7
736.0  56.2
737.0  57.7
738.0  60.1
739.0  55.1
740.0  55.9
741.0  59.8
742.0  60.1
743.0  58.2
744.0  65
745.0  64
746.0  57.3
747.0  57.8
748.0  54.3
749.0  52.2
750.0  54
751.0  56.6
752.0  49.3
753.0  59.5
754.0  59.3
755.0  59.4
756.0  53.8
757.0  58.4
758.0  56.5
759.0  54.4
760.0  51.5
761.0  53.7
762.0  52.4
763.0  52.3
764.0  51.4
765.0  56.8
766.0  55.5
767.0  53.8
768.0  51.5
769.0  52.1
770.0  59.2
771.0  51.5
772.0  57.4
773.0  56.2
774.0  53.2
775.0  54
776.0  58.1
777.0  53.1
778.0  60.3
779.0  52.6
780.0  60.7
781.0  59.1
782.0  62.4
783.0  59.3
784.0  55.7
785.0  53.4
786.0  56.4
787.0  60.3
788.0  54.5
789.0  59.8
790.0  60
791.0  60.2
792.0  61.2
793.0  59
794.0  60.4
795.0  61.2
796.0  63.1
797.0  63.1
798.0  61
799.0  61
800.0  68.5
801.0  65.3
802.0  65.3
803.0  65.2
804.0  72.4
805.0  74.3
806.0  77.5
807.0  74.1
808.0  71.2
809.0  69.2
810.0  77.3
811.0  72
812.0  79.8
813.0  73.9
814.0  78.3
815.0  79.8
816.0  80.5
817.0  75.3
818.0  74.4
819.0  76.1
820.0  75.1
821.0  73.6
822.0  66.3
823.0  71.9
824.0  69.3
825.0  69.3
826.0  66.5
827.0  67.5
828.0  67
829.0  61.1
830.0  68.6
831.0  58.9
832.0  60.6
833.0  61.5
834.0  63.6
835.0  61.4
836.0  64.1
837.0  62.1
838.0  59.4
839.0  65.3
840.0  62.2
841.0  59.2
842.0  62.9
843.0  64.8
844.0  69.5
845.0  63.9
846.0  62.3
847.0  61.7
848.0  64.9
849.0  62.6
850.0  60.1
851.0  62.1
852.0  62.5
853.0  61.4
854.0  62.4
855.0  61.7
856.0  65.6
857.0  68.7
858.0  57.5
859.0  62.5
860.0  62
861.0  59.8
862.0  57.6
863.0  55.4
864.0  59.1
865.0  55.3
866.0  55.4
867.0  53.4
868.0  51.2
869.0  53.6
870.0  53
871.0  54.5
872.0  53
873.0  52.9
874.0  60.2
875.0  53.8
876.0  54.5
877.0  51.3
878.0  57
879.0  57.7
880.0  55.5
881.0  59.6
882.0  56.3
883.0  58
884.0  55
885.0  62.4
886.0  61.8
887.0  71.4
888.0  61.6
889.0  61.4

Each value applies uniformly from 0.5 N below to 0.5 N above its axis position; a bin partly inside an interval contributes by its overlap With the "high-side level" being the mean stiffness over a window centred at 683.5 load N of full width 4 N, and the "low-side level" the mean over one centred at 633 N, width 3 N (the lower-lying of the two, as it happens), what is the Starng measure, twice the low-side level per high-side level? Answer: 1.85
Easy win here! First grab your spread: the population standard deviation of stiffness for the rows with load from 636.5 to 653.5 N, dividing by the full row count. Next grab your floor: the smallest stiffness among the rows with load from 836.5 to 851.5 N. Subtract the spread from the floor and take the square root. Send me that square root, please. 7.44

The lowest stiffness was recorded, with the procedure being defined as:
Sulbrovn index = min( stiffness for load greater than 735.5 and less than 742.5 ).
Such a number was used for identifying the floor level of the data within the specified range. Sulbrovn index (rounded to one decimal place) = 55.1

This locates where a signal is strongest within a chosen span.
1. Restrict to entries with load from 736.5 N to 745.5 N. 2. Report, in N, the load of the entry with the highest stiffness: 744.0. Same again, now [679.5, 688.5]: 688.0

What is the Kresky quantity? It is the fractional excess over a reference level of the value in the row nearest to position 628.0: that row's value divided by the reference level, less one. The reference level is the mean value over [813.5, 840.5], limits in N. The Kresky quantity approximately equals -0.14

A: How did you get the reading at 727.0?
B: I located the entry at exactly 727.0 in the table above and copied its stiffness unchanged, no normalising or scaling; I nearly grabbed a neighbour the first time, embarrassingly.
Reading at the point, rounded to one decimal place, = 67.9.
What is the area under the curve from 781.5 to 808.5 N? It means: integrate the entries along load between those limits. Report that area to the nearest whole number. 1706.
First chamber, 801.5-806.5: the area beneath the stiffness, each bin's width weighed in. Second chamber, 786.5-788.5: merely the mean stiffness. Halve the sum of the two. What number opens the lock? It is 206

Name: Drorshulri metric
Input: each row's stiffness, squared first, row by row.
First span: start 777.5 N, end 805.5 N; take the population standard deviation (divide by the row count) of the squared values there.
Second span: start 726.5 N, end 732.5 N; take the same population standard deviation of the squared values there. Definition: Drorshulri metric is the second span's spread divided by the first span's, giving 1.1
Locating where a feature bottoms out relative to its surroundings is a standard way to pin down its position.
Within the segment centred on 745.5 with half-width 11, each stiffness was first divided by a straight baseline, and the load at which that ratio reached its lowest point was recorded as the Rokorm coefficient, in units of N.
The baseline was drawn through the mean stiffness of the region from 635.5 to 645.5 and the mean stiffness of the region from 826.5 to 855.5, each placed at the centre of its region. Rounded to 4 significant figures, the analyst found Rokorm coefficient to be 752.0 N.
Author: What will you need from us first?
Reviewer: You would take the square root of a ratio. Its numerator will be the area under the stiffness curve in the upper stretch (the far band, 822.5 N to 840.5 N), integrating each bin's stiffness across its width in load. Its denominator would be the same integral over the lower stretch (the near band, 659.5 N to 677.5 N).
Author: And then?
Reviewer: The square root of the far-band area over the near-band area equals 1.00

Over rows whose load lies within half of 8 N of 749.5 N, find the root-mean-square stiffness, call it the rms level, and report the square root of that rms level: 7.4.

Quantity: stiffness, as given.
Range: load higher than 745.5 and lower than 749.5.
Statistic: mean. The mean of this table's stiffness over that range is 55.4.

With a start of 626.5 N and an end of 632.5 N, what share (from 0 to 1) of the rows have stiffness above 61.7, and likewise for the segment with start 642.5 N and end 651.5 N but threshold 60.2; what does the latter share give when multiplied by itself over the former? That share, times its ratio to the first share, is 1.2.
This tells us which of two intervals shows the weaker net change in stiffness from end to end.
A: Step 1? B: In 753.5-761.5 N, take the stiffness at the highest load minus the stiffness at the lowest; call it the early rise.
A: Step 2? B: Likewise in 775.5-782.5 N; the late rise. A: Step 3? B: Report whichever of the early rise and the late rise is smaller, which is -6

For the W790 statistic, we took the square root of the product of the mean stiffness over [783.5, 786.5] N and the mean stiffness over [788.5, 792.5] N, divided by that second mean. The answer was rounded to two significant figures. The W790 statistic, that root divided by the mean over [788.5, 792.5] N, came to 0.96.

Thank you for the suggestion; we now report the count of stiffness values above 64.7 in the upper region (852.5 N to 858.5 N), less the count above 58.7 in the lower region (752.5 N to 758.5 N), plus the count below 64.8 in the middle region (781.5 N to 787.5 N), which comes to 5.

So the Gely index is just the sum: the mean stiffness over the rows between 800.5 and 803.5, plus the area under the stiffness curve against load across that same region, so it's 261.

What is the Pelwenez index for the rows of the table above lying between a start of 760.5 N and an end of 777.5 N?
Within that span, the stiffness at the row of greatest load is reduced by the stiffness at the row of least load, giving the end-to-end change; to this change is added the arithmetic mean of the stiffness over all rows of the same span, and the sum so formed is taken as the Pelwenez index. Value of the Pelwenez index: 54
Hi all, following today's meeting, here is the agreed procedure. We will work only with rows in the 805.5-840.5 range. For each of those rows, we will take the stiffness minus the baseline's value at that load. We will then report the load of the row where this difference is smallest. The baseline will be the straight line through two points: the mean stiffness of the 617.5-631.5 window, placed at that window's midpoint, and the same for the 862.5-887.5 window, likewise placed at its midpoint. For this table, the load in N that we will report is 831.0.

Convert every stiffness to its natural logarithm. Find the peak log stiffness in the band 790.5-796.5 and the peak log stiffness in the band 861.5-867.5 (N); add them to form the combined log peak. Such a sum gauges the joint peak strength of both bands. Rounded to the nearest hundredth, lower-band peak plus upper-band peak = 8.22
